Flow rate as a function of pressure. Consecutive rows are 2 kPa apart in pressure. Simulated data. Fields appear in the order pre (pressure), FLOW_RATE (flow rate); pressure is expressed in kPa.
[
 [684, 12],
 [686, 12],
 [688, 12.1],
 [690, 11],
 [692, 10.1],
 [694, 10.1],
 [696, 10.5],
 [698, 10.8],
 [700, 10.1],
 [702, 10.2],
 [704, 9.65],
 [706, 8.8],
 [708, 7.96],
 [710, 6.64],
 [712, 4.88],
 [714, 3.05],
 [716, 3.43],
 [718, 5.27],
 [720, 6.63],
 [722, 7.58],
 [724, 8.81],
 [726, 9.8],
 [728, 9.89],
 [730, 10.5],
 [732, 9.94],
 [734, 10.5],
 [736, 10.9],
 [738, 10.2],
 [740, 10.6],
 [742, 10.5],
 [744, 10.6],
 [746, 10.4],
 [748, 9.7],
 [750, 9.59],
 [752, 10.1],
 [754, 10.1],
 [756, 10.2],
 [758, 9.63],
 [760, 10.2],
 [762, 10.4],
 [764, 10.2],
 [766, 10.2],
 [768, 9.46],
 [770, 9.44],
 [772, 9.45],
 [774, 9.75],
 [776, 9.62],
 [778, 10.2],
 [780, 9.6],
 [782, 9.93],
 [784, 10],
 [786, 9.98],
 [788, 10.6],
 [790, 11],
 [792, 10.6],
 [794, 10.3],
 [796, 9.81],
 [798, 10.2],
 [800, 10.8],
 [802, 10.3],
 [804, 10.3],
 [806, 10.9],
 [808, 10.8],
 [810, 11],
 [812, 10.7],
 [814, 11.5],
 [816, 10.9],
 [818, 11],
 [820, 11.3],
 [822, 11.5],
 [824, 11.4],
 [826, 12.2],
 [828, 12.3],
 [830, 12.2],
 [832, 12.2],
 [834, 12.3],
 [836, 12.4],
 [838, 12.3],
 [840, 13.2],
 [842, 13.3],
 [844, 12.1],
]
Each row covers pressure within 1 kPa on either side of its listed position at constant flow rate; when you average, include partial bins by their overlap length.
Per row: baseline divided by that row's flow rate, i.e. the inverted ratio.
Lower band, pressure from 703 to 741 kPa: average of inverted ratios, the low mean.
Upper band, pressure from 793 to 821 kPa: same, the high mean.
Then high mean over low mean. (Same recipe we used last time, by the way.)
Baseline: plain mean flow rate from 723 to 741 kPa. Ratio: 0.66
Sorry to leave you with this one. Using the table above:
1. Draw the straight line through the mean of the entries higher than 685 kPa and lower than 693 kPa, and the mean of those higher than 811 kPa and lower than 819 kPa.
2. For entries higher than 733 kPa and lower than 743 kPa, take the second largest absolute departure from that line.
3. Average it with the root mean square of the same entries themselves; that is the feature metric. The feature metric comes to 5.62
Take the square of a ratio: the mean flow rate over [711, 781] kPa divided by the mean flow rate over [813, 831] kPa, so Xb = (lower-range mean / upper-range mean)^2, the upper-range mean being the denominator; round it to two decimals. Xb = 0.63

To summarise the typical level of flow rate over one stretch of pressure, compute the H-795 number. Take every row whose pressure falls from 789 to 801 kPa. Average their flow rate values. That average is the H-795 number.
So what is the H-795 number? 10.5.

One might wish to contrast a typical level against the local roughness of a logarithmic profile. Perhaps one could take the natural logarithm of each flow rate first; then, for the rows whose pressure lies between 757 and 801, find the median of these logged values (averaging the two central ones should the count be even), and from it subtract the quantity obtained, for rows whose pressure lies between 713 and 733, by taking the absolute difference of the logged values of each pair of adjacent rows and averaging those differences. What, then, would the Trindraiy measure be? 2.17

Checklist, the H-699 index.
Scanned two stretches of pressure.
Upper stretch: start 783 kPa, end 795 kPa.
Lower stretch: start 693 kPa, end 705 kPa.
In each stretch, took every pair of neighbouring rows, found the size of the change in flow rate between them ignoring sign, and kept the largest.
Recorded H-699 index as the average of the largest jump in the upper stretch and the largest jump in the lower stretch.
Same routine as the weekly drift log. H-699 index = 0.66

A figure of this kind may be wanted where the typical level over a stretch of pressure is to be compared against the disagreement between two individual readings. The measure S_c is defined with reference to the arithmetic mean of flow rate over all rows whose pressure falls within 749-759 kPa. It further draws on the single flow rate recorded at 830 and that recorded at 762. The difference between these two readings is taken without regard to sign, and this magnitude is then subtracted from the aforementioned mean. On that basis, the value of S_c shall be 8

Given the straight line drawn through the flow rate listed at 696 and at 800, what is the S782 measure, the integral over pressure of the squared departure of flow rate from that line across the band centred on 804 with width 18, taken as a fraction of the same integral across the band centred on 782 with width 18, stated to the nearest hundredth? 0.33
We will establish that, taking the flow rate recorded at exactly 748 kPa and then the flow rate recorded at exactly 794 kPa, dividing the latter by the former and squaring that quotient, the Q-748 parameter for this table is 1.1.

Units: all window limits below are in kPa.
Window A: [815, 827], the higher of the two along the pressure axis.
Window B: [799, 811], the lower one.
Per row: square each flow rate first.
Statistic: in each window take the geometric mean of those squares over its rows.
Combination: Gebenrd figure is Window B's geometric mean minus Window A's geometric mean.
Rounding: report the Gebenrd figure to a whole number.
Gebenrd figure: -15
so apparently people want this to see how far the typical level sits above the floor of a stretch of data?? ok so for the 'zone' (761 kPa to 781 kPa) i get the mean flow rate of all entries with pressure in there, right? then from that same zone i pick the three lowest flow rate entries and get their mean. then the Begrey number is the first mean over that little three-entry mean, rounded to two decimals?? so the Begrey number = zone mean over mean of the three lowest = 1.04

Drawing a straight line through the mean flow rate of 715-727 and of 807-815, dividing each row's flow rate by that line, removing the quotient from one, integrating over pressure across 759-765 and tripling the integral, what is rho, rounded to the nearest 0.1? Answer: -3.1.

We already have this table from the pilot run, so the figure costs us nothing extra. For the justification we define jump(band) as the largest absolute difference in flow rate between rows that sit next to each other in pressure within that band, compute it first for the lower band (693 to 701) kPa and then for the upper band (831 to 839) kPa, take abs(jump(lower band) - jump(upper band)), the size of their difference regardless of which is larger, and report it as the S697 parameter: 0.60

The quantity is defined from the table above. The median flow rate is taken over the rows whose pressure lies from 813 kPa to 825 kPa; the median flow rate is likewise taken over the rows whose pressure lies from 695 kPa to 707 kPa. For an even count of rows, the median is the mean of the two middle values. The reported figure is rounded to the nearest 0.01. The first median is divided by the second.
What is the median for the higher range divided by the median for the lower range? 1.12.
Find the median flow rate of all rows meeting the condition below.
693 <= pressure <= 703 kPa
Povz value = 10.2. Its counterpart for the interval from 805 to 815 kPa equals 10.9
